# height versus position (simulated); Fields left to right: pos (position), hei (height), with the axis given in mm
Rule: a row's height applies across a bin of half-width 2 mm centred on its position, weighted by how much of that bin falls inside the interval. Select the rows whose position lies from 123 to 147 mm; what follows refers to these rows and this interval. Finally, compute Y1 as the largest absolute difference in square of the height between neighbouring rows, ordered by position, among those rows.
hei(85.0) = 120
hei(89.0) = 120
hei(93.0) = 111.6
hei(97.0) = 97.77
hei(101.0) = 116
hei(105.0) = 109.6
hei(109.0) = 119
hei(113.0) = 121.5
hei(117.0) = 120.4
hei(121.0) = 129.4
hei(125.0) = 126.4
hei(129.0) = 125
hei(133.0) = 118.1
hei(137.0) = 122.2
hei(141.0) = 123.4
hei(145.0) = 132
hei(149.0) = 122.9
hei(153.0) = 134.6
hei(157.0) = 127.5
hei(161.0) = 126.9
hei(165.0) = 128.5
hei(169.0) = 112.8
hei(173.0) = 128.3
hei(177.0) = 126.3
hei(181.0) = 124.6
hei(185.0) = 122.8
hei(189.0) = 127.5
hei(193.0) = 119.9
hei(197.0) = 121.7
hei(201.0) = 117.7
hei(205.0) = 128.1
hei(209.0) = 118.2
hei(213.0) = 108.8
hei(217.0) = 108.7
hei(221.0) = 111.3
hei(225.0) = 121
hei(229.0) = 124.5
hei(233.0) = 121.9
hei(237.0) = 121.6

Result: 2196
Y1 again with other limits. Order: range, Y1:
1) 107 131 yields 2248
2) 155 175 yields 3788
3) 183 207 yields 2556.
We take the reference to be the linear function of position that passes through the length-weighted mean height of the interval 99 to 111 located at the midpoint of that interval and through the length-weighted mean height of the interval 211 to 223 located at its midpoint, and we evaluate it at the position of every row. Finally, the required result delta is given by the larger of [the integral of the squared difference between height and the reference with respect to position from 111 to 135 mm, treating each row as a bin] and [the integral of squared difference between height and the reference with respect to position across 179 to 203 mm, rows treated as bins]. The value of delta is 3406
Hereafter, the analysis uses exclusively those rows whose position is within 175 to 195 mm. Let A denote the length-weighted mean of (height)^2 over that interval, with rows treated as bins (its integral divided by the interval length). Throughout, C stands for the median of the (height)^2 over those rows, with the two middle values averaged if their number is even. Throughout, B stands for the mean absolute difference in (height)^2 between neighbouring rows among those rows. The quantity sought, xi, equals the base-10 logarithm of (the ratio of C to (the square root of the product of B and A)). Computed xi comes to 0.60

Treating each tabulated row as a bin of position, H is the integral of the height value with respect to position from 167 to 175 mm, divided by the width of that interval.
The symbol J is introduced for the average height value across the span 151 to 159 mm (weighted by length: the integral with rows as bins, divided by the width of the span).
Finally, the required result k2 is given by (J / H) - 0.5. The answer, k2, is 0.59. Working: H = 121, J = 131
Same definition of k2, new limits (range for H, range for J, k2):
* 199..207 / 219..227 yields 0.45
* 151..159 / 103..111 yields 0.37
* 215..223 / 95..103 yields 0.47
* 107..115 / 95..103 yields 0.39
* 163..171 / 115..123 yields 0.54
